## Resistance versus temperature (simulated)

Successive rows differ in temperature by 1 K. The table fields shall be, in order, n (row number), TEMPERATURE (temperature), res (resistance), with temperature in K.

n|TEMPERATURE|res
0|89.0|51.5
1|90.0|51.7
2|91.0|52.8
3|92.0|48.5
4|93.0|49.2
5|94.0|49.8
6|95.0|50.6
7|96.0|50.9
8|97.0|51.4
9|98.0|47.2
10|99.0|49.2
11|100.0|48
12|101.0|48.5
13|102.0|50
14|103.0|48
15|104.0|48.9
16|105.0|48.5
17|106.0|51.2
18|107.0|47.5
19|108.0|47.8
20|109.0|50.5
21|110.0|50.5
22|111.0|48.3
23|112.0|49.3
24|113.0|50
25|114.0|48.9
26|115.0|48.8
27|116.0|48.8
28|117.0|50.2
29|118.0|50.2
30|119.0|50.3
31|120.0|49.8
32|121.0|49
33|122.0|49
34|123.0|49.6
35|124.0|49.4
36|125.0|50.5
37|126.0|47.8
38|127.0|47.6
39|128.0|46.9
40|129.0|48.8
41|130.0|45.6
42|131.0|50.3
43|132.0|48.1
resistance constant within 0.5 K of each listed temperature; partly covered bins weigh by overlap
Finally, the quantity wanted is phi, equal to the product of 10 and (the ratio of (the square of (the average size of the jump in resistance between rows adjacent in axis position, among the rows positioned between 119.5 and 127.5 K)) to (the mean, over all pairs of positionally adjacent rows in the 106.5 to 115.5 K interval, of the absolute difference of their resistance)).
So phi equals 6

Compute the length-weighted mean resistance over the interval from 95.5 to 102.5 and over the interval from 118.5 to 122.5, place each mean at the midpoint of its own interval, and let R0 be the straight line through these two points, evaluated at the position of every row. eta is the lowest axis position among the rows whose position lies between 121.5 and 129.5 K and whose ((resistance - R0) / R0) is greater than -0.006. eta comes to 123.0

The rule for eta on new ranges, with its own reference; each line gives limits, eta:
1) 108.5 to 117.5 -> 109.0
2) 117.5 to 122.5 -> 118.0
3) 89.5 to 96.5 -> 90.0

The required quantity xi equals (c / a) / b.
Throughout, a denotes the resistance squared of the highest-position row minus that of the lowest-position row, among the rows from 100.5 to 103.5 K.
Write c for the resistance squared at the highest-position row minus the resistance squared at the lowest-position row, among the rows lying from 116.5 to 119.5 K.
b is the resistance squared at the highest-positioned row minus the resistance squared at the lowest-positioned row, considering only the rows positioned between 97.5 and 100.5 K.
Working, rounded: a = -48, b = 76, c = 10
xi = -0.003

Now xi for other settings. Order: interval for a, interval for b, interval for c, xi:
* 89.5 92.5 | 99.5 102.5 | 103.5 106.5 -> -0.004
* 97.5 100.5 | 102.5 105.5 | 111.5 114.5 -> -0.011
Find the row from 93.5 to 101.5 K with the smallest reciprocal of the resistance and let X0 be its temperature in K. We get 97.0 K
